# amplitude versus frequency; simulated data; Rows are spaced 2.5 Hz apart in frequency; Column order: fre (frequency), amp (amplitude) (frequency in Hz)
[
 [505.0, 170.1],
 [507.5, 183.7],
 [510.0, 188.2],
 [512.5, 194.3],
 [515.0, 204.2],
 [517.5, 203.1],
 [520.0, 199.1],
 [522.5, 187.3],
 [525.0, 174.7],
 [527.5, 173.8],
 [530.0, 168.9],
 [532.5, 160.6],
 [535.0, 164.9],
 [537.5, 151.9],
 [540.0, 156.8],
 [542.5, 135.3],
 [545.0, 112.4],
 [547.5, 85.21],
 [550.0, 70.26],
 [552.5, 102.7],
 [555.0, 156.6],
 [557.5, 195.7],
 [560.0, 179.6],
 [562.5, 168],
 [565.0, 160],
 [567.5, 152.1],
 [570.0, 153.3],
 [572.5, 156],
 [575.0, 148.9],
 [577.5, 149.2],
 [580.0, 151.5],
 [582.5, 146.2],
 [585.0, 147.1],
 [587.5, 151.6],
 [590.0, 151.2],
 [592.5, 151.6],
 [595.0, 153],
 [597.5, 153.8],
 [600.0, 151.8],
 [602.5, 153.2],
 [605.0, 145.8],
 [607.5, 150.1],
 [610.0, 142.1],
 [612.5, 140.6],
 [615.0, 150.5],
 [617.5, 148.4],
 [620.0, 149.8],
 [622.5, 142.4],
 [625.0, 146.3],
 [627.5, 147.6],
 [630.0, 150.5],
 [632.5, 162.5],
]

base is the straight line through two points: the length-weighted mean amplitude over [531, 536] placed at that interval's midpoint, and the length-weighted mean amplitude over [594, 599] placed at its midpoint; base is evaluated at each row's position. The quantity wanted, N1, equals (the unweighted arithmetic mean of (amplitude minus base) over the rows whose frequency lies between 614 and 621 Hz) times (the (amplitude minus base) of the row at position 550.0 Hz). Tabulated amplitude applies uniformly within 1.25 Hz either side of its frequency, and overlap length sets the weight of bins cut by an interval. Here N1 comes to 51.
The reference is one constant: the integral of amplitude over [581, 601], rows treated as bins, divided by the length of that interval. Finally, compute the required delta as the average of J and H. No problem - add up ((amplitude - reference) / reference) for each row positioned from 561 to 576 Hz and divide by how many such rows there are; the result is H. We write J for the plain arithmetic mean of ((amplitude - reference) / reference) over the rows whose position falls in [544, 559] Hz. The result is -0.082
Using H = 0.037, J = -0.20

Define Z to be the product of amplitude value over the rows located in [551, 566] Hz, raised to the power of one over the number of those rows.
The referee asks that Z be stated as 157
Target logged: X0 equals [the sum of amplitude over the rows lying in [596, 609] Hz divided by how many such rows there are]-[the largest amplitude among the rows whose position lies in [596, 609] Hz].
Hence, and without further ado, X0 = -3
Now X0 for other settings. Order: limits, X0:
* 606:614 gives -6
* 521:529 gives -9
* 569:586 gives -6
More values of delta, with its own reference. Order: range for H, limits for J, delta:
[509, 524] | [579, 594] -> 0.147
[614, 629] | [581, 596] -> -0.013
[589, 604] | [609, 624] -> -0.012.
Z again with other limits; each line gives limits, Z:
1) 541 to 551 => 98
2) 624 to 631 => 148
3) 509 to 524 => 196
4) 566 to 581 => 152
